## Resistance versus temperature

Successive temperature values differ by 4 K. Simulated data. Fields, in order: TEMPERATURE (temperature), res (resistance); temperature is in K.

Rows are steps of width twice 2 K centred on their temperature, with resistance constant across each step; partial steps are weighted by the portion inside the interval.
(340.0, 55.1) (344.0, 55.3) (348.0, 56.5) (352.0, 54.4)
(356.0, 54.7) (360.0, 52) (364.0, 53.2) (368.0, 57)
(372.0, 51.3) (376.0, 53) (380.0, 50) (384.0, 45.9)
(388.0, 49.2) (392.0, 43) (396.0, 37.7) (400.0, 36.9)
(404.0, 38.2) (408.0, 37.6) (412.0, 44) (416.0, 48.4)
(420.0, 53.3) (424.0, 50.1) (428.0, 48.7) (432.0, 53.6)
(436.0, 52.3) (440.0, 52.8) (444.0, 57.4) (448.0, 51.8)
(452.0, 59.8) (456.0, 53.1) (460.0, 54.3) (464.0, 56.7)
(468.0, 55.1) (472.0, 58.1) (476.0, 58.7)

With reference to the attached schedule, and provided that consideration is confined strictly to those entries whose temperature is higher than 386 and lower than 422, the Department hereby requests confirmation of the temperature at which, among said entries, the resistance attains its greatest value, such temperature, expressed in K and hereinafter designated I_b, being 420.0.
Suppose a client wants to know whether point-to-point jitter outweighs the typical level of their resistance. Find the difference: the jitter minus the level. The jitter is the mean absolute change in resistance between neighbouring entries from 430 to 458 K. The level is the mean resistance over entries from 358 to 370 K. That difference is -49.6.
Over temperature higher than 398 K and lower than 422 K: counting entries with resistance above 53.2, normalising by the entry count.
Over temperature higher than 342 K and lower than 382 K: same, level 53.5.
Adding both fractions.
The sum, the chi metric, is 0.67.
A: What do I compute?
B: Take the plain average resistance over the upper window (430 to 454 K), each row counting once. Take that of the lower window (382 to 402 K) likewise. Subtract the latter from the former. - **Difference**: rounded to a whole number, 12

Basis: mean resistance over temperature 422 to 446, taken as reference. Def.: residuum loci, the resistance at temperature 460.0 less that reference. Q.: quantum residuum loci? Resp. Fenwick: 2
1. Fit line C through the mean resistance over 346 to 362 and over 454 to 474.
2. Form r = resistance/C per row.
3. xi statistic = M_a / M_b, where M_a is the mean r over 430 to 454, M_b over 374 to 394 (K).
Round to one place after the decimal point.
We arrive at 1.1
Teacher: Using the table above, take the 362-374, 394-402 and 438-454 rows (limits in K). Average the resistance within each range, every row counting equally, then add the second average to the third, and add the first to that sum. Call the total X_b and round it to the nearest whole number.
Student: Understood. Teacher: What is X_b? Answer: 147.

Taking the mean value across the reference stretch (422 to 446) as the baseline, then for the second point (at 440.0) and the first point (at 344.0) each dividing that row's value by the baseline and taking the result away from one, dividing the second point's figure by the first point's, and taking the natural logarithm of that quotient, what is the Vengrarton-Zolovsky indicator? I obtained -2.2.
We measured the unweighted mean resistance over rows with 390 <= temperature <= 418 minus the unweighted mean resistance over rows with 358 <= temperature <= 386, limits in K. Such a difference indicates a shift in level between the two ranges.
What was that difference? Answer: -11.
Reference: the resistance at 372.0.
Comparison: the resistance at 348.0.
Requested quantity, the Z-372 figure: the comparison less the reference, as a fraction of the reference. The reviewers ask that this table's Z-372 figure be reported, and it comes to 0.10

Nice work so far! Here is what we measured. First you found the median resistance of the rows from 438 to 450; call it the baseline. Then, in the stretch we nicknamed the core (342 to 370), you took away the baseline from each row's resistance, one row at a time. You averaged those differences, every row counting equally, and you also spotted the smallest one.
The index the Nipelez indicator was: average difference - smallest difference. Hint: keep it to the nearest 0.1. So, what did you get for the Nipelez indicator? 2.7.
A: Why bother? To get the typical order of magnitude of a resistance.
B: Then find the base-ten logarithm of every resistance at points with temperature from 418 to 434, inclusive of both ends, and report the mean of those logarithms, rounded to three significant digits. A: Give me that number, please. 1.71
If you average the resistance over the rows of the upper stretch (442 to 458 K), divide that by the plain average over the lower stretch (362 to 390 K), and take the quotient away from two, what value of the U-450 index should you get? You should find 0.92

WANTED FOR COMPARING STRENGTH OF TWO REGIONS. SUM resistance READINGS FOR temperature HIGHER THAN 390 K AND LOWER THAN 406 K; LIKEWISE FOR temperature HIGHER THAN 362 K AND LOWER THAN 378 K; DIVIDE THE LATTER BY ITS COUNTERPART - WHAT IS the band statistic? 1.38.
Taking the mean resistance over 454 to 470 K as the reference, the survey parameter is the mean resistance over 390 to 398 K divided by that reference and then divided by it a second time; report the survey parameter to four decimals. 0.0134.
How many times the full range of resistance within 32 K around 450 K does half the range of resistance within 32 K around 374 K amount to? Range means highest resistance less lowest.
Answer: 0.69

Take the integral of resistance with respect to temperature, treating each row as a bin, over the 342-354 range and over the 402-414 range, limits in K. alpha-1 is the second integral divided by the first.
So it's 0.7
